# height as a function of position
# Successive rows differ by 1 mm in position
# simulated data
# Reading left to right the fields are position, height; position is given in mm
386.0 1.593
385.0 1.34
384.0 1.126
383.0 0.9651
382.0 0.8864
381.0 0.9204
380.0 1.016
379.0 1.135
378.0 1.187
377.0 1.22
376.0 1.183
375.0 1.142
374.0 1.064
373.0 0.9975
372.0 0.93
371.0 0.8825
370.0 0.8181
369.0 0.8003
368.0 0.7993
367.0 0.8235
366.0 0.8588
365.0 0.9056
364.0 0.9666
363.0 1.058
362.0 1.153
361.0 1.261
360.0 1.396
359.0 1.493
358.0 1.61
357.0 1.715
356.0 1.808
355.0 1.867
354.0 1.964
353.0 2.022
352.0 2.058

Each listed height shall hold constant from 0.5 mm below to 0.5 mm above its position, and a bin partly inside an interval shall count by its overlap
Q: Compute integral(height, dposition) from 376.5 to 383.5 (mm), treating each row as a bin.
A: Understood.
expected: 7.3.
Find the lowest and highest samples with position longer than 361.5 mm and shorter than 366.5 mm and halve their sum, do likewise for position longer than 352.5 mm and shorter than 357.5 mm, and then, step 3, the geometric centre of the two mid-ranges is 1.4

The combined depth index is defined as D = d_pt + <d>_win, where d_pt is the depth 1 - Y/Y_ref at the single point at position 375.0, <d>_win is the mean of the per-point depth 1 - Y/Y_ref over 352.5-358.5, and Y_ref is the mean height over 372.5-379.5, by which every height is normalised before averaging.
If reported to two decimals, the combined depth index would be -0.62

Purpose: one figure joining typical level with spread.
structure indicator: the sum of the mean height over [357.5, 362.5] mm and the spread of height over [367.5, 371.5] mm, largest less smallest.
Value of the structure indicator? 1.47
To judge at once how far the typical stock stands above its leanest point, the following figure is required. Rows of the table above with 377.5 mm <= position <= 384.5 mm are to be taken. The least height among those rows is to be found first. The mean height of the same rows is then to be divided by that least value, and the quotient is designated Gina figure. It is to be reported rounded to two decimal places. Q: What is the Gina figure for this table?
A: 1.17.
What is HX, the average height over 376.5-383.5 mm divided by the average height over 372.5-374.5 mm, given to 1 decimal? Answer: 1.0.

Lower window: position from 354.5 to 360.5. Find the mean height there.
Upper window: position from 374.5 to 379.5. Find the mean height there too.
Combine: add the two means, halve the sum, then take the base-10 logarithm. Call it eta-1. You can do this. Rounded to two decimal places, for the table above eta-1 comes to 0.15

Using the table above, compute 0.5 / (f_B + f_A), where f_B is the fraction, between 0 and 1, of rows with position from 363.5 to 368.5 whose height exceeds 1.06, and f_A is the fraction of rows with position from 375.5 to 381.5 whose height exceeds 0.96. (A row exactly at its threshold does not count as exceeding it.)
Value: 0.60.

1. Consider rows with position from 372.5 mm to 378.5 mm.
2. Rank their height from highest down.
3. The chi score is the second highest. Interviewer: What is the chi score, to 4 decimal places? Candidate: 1.1870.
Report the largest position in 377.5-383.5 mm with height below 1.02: 383.0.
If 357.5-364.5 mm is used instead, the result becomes 364.0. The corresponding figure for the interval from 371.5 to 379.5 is 373.0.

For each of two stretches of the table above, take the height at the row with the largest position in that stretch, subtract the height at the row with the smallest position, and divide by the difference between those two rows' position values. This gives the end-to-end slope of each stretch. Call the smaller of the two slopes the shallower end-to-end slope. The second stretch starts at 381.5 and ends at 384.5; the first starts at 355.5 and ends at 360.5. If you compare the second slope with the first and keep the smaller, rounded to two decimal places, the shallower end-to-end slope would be -0.10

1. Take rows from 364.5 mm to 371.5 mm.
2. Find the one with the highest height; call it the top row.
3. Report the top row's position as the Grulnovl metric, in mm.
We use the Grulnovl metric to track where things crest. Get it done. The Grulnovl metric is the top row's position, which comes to 365.0 mm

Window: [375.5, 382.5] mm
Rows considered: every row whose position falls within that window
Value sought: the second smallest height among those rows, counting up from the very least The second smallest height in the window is 0.9204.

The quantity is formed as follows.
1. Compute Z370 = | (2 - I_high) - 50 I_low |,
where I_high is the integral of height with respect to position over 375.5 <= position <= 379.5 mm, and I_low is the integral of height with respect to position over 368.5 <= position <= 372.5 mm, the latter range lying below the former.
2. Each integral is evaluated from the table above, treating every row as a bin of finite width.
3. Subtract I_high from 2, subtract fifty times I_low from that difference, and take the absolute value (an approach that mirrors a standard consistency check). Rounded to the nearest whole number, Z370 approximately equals 174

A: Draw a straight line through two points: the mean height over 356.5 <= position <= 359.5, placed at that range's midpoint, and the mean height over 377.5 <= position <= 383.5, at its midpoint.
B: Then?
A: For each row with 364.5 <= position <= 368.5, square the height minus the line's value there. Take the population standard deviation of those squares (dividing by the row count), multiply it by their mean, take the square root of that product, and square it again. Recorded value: 0.0036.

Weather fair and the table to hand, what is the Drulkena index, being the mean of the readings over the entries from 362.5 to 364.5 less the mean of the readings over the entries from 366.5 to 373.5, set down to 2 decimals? 0.15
